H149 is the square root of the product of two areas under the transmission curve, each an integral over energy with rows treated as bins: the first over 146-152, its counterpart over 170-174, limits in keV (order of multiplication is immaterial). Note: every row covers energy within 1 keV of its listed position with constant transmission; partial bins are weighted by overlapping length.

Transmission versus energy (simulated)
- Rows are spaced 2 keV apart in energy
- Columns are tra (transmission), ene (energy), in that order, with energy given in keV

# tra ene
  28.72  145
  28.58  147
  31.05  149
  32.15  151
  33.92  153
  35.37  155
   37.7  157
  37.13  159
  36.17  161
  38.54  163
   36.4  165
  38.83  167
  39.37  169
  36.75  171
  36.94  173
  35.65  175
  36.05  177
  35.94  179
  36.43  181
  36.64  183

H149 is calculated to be 164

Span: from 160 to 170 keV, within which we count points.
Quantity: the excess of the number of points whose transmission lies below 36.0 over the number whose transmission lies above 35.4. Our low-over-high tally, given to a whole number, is -5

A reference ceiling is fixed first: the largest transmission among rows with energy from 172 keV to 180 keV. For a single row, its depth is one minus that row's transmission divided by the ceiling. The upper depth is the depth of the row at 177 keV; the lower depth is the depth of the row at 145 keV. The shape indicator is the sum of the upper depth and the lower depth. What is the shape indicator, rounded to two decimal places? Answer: 0.25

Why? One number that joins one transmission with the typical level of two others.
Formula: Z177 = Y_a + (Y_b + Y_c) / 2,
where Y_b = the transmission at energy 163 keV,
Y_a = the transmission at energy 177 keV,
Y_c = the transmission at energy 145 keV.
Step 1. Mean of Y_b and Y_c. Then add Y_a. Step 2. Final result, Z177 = 69.7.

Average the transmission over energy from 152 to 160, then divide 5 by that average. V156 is 0.139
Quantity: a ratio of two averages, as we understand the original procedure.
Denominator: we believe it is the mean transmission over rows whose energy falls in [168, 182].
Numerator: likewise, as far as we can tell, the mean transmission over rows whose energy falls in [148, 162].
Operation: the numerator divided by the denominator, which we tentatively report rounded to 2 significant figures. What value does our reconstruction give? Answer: 0.95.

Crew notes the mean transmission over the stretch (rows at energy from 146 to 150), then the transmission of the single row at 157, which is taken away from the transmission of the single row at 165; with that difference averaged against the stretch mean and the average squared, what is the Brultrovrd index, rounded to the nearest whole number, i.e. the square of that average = 203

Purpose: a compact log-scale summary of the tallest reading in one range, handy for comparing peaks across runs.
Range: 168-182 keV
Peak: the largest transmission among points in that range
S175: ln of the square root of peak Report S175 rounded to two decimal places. 1.84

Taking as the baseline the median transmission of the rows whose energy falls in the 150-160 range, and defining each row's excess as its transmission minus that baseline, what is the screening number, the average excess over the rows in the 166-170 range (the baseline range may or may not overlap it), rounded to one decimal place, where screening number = 3.7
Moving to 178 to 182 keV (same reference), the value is 0.8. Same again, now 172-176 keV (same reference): 0.9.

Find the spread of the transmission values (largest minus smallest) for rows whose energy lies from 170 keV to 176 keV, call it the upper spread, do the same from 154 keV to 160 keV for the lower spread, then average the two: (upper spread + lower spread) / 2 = 1.8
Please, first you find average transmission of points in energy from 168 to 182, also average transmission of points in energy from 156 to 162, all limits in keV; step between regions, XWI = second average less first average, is 0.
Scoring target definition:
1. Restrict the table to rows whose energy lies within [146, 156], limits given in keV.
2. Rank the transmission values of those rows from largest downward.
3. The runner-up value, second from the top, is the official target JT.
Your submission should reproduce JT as 33.92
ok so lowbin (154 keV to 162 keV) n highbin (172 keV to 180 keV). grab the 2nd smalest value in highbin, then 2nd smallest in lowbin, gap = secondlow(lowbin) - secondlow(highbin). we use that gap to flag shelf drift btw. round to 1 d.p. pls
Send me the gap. 0.2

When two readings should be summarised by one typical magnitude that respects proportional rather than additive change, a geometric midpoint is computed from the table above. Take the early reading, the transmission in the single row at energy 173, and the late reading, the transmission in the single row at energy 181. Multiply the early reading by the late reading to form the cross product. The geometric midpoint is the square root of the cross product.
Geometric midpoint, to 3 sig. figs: 36.7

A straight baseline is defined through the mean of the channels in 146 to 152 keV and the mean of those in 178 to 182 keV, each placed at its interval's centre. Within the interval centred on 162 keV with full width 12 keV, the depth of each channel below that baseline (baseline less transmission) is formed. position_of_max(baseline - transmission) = 165 keV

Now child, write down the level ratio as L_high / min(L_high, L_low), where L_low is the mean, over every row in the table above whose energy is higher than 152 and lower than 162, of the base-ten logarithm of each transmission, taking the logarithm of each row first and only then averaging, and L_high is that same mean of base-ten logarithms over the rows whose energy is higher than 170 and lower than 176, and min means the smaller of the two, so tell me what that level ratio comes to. 1.003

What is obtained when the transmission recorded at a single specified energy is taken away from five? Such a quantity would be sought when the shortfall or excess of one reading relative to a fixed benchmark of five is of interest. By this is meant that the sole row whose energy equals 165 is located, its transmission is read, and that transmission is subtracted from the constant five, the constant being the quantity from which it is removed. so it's -31.4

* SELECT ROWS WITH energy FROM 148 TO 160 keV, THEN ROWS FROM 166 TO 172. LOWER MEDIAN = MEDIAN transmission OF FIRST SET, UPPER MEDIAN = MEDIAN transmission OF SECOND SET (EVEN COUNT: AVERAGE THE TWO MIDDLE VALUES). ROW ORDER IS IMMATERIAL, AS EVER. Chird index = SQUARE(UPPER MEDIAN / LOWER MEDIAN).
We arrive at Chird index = 1.26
